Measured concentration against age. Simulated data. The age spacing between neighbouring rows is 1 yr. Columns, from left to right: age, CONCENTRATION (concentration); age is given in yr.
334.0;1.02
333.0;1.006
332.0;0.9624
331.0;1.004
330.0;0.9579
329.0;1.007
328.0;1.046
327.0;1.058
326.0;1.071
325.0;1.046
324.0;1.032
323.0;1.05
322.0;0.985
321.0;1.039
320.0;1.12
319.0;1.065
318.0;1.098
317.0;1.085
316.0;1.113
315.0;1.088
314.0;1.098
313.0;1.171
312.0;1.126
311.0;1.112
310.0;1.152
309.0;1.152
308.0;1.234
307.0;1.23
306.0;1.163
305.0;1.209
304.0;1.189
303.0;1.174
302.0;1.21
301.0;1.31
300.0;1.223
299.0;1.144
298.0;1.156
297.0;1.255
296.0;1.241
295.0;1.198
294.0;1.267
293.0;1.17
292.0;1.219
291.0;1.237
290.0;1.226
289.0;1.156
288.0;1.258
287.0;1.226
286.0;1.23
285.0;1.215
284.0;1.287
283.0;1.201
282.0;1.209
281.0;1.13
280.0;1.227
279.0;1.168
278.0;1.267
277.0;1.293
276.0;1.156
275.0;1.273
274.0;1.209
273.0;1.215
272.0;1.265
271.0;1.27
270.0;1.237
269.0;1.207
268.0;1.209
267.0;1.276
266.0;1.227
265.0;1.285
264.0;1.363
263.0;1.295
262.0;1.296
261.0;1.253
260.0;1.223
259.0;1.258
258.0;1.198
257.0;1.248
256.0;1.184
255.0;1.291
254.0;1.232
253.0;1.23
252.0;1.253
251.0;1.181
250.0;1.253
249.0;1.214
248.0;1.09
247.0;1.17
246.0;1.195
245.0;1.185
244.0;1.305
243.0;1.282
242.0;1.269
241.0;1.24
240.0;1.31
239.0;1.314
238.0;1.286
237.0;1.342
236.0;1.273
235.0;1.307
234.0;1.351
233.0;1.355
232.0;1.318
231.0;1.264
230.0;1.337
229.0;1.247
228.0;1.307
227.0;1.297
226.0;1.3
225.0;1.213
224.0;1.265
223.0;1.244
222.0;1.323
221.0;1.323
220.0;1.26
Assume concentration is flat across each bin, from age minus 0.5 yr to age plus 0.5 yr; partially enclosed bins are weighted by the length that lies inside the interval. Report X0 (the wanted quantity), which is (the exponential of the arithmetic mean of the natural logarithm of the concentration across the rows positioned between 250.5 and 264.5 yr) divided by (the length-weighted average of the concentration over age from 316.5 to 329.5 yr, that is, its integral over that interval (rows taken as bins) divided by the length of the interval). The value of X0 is 1.19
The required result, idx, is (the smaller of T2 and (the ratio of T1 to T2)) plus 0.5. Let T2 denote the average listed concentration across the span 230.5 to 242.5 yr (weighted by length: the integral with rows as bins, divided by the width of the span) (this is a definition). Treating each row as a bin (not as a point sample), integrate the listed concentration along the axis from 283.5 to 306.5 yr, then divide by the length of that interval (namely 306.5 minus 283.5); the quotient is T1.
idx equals 1.433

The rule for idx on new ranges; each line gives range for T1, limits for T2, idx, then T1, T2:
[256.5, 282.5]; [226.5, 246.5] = 1.462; 1.24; 1.29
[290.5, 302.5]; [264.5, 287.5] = 1.491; 1.22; 1.23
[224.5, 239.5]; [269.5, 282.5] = 1.562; 1.30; 1.22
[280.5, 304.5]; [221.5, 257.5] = 1.461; 1.21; 1.26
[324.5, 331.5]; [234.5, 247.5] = 1.310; 1.03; 1.27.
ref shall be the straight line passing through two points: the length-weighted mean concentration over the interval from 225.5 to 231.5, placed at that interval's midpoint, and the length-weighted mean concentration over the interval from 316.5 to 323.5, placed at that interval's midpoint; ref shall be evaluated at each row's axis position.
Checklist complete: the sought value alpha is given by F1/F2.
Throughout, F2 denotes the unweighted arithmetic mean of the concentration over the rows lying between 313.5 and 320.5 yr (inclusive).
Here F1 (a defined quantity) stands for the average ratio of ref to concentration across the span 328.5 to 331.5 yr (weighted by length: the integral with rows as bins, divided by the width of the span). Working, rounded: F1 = 1.050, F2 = 1.10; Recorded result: 0.96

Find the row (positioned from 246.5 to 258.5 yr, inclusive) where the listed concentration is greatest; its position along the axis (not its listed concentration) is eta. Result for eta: 255.0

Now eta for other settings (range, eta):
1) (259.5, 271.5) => 264.0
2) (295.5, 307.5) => 301.0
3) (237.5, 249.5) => 239.0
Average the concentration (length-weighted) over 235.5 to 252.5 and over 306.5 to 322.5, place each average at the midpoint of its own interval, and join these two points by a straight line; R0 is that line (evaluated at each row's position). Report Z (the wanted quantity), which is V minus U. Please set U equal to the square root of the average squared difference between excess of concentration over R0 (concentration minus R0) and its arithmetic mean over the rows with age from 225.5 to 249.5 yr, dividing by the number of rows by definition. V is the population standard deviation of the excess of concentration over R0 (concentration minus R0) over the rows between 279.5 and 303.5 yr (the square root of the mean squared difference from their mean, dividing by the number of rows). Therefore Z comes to -0.010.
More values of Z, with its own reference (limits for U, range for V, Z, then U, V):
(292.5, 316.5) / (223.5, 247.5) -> -0.001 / 0.0487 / 0.0472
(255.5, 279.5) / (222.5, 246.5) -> -0.002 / 0.0467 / 0.0452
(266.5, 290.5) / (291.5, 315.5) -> 0.006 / 0.0420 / 0.0476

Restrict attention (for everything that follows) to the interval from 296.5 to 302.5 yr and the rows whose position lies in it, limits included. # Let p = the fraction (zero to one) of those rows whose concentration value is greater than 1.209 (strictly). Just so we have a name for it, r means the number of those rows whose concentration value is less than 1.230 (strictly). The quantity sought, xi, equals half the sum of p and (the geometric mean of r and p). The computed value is 1.1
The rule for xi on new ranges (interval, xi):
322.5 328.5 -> 0.0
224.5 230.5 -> 1.0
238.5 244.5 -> 0.5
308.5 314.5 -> 0.0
